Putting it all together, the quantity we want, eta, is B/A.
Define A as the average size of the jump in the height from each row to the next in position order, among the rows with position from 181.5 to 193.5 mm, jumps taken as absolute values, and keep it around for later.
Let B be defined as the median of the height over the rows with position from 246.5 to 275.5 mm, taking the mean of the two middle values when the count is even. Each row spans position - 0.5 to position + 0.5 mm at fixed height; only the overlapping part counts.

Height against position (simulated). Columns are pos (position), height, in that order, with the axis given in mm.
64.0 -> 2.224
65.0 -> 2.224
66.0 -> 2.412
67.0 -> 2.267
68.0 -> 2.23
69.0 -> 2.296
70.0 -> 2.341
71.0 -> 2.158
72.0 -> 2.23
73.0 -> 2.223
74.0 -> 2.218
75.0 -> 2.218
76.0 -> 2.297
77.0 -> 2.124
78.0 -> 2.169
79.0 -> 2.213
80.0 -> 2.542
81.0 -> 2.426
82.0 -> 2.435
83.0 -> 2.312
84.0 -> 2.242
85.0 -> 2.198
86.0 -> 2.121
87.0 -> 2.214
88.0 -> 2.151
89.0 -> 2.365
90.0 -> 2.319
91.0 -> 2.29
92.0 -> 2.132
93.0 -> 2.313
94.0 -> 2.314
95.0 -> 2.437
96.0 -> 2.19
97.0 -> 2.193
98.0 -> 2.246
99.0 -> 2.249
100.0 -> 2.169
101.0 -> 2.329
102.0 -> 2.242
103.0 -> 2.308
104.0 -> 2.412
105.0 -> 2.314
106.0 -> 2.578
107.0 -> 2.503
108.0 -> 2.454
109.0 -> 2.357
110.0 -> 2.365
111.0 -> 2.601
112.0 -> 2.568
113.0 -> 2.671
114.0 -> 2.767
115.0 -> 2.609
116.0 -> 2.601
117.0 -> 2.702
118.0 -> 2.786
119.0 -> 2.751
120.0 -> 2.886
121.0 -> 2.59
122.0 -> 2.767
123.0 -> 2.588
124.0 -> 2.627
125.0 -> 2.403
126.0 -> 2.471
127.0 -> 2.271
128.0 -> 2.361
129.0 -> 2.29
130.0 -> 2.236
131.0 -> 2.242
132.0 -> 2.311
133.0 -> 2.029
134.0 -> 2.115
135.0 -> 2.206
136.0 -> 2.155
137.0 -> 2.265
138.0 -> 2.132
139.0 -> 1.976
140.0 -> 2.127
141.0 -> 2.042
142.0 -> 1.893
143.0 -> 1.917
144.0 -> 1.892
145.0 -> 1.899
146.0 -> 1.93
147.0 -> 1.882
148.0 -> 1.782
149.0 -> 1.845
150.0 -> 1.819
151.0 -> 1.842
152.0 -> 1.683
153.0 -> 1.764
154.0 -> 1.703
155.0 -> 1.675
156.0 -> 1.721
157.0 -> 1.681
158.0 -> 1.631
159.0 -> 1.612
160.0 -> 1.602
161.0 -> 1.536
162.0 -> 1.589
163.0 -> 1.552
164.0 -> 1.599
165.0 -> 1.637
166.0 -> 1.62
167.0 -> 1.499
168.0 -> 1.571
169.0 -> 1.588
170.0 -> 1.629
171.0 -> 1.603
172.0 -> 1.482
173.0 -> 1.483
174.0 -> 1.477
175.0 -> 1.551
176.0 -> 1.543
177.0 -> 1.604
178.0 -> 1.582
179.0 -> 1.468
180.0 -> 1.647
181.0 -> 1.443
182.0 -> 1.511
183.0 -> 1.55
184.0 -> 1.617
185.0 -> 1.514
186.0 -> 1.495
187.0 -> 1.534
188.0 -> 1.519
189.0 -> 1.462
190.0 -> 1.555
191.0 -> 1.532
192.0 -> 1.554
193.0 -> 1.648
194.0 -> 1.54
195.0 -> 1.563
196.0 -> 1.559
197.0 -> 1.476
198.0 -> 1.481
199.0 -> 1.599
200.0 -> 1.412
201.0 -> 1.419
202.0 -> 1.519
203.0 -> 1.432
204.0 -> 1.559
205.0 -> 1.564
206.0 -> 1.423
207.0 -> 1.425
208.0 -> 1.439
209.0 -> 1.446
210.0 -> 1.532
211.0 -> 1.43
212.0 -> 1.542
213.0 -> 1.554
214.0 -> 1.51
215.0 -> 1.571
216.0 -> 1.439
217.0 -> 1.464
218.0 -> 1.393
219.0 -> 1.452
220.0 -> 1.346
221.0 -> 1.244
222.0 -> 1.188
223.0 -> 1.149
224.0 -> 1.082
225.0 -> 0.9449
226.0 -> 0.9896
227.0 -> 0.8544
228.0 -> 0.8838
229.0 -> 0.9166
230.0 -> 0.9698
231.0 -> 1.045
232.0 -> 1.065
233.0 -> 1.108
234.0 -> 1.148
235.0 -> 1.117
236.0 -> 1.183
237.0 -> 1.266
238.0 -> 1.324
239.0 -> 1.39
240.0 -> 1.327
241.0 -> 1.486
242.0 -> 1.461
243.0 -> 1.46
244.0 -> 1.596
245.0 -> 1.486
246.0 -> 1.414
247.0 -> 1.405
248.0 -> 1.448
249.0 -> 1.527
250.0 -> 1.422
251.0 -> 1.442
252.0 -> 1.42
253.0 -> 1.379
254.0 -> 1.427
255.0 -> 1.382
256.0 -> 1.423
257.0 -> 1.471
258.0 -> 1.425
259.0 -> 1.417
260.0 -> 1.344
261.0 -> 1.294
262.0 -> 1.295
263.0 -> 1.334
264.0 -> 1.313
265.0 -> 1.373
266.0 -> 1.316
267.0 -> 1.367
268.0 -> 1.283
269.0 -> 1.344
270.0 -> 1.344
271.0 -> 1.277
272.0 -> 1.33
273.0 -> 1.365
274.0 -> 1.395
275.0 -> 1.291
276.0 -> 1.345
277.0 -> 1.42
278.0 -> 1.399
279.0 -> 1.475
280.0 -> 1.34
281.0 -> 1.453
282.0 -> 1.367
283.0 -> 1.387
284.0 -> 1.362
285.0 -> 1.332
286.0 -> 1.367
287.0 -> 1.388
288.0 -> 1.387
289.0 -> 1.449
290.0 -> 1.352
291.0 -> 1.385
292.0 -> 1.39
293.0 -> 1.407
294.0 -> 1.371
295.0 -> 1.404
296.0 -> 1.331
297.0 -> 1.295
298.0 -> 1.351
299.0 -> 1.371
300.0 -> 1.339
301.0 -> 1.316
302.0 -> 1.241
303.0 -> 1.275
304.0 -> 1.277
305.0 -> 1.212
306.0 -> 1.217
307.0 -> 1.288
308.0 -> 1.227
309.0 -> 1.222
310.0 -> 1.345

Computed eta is 26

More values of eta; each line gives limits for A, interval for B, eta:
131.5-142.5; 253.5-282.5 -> 11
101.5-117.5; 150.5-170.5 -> 16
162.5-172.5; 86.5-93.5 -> 41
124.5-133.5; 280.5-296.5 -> 13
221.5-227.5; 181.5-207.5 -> 18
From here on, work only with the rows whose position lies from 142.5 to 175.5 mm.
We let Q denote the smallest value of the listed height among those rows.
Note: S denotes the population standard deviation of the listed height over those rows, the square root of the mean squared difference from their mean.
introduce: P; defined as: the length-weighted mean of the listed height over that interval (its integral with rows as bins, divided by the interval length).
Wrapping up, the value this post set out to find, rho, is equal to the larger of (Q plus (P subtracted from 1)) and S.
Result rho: 0.80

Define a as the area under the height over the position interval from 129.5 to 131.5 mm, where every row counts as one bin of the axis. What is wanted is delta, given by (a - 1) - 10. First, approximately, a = 4.5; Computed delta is -6.5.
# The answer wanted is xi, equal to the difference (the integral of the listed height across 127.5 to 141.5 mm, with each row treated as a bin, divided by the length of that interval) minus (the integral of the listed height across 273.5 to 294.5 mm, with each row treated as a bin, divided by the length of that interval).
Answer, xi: 0.8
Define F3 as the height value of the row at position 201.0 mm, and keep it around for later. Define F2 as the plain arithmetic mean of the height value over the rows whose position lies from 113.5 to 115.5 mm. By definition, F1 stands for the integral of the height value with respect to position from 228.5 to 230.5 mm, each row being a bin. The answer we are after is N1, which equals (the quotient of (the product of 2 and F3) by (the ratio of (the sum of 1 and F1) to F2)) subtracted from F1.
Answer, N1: -0.8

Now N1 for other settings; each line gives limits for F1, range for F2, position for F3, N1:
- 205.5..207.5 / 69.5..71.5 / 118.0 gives -0.4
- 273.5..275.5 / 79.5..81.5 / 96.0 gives -0.3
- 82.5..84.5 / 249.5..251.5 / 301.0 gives 3.9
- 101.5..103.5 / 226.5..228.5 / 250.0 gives 4.1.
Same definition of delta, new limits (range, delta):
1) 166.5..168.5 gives -7.9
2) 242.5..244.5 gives -7.9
